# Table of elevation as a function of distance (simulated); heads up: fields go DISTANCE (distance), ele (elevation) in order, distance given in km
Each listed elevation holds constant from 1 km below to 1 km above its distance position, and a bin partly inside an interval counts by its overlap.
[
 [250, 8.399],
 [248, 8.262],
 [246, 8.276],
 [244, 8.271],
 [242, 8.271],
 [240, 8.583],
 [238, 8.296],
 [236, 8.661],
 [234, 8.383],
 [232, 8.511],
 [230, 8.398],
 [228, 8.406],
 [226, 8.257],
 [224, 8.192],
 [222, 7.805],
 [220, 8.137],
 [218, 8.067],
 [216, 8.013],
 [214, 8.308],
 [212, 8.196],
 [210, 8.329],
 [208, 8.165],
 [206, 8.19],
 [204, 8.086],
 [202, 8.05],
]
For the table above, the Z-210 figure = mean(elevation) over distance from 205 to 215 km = 8.24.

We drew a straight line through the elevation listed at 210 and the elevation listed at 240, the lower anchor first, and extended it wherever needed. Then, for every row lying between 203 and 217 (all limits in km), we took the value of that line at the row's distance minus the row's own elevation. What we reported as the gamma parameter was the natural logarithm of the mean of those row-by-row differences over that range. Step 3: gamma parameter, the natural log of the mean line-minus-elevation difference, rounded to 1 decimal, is -1.9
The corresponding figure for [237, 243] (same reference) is -1.6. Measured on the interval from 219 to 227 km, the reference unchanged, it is -1.1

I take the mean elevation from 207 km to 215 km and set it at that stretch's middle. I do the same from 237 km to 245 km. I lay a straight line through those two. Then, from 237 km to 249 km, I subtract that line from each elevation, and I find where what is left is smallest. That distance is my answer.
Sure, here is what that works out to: 248 km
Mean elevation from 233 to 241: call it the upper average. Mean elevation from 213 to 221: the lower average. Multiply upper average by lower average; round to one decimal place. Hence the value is 69.0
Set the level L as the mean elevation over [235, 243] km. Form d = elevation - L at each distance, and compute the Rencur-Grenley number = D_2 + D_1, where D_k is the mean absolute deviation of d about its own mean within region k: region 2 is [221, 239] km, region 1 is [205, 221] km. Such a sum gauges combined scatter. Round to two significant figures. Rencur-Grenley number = 0.25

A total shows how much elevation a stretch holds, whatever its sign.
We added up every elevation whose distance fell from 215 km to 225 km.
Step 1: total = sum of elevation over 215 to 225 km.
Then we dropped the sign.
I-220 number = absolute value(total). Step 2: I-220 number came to 40.2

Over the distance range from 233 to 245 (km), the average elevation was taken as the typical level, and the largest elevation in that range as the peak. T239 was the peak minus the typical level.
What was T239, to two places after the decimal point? 0.25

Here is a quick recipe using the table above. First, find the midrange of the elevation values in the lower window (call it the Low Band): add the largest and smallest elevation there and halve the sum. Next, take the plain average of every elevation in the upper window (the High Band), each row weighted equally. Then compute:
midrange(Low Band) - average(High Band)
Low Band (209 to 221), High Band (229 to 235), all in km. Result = -0.26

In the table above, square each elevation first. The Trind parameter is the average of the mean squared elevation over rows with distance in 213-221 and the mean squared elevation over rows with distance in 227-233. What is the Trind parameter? 68.7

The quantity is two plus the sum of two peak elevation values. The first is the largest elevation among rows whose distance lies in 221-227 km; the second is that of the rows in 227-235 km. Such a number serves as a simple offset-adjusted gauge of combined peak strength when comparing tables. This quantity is 18.8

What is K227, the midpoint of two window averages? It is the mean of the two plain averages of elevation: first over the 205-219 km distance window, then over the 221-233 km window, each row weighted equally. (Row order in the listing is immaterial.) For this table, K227 8.22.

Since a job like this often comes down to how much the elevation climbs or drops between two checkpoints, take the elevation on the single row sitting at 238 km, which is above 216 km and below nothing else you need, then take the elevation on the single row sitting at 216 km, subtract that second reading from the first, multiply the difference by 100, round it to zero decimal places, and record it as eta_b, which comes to 28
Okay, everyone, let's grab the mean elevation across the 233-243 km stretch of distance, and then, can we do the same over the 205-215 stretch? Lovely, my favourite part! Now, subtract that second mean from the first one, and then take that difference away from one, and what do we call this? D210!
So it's 0.80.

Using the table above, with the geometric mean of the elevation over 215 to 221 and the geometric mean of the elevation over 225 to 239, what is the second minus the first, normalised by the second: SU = 0.041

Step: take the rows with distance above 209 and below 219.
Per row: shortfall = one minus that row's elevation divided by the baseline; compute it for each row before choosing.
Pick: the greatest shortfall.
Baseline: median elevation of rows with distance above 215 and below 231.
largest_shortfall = 0.019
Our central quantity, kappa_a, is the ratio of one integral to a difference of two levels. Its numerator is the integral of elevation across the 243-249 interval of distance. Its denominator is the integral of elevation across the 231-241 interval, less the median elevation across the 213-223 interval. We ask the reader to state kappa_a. 0.6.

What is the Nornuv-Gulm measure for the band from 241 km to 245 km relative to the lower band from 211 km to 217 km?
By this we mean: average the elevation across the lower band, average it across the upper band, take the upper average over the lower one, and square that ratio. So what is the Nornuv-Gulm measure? 1.02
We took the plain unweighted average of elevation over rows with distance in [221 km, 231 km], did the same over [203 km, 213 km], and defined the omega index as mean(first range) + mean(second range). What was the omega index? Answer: 16.4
